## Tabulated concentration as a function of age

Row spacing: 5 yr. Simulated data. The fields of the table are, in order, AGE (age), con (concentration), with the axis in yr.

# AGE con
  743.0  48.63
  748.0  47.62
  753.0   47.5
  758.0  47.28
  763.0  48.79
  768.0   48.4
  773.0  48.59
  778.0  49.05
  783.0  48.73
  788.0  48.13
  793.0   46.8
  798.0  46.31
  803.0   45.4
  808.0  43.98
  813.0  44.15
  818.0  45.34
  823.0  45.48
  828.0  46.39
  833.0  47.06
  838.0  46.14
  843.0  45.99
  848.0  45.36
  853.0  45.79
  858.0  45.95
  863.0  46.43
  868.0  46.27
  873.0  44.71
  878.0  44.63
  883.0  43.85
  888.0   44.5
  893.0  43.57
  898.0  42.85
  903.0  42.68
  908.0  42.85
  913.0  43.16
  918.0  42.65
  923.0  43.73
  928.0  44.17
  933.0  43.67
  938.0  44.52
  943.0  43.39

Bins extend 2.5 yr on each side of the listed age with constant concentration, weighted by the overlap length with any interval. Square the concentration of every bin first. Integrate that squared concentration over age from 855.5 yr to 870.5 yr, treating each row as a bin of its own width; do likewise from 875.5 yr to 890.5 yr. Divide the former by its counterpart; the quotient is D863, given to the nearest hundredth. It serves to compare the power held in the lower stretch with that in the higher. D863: 1.09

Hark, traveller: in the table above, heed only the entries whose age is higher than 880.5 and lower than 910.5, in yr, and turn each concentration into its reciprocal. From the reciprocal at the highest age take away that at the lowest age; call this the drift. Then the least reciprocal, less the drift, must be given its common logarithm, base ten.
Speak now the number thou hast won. -1.66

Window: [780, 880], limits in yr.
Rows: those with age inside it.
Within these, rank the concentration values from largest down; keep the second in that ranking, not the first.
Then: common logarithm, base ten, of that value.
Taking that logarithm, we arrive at 1.68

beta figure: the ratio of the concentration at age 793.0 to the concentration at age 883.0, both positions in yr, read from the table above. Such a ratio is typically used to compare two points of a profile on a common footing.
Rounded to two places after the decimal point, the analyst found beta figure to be 1.07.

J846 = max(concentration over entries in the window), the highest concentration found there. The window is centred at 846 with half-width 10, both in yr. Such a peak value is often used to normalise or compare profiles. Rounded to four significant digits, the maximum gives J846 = 46.14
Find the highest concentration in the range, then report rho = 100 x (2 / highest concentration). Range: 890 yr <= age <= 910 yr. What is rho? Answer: 4.6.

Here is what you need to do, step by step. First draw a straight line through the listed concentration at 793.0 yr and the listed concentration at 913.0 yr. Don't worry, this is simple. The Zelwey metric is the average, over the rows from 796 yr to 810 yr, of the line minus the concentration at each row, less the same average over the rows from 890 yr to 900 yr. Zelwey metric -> 0.8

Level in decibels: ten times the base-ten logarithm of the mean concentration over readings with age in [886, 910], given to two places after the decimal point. 16.36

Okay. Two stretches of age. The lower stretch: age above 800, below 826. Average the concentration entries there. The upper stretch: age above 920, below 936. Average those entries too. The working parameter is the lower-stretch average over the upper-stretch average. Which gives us 1.02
